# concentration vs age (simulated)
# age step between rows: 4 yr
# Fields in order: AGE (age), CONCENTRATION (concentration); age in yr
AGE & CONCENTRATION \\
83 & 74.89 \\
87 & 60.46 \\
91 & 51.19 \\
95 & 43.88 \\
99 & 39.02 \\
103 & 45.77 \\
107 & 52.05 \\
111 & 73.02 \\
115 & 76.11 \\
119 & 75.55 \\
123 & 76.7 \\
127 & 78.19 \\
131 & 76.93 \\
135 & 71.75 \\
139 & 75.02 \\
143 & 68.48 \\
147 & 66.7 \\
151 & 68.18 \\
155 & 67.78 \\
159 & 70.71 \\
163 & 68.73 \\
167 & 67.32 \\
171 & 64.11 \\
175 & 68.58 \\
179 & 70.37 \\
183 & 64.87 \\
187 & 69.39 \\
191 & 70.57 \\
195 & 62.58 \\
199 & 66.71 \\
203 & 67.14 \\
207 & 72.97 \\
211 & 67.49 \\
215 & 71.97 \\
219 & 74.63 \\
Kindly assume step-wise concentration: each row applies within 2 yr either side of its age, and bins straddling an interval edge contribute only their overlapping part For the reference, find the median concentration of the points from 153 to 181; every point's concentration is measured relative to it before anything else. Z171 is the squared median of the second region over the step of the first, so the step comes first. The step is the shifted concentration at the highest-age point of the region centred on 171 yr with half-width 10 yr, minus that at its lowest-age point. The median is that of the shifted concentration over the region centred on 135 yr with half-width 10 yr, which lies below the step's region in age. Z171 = 25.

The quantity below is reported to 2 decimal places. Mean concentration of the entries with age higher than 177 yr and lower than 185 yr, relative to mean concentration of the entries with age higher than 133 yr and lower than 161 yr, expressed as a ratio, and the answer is 0.97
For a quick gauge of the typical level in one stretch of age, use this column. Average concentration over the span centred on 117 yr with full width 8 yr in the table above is 76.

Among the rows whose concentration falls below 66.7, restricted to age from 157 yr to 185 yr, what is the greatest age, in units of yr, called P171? 183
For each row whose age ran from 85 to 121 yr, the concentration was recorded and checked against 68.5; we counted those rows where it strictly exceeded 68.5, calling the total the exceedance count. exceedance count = 3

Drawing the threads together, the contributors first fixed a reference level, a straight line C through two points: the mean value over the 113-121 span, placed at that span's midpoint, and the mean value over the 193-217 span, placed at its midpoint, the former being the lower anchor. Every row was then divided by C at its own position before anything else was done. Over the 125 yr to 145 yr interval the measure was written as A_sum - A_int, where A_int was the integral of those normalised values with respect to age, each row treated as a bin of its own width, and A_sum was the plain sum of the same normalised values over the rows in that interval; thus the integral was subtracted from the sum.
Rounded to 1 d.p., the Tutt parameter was -15.0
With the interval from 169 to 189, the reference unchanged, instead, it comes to -14.4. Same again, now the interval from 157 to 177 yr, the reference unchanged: -14.2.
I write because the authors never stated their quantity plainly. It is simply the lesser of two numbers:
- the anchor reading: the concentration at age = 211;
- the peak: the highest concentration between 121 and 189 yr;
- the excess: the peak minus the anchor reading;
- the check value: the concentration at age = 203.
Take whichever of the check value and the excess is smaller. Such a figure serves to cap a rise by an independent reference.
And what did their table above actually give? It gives 10.7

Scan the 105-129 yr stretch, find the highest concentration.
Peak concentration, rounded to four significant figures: 78.19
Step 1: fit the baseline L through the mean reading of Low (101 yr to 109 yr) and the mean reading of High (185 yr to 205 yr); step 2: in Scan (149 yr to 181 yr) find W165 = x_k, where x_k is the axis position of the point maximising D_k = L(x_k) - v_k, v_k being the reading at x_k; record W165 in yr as 171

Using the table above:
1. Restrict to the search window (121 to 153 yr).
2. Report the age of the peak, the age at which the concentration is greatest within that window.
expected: 127 yr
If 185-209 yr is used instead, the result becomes 207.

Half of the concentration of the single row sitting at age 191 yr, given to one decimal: 35.3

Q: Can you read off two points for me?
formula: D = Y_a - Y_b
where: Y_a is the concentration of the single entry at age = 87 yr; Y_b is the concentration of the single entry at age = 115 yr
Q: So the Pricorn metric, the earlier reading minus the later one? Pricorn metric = -16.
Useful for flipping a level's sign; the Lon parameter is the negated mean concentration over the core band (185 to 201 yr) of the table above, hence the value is -67.3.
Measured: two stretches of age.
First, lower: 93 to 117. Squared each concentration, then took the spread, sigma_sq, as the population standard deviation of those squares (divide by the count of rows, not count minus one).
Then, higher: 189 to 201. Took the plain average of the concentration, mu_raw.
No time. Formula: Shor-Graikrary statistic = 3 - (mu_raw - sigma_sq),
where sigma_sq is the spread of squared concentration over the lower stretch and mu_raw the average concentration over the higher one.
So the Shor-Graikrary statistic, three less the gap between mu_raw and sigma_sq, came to 1628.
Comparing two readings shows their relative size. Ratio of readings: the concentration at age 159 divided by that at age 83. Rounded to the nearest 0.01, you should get 0.94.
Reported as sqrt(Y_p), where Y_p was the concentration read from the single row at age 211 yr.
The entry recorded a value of 8.22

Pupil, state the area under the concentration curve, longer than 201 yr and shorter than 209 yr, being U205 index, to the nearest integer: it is 560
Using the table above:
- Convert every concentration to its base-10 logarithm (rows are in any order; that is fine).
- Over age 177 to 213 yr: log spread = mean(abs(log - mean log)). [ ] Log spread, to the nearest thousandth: 0.016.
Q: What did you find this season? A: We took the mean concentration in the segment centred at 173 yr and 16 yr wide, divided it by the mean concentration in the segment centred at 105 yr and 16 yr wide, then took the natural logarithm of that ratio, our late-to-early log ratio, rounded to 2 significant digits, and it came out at 0.25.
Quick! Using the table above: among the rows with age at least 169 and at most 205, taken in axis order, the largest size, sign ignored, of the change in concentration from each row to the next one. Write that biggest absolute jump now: 8.0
